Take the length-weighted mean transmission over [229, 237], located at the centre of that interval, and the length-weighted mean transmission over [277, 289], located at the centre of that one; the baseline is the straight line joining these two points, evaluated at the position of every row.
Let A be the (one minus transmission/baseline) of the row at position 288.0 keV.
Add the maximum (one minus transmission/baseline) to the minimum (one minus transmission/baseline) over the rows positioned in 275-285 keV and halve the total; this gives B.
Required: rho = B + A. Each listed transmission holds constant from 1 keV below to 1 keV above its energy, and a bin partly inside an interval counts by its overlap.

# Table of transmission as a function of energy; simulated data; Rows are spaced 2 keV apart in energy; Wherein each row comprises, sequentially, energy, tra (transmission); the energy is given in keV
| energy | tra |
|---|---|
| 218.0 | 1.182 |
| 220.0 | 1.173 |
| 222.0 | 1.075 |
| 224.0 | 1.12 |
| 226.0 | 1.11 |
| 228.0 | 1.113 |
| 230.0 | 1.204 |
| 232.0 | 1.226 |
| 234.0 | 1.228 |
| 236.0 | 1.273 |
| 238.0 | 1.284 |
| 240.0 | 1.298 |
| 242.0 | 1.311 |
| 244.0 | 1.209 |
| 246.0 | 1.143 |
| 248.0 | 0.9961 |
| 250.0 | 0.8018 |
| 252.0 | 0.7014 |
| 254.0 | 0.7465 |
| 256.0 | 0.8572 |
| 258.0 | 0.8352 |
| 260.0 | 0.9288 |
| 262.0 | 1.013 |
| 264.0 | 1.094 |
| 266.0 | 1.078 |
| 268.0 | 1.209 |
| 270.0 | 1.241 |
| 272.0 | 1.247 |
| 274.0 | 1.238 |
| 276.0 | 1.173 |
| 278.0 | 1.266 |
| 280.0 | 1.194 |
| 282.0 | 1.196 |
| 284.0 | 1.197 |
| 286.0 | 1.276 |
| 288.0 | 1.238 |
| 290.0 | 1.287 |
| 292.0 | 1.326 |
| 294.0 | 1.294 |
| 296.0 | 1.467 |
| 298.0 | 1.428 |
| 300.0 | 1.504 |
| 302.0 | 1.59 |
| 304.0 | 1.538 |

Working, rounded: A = -0.01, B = 0.01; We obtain 0.00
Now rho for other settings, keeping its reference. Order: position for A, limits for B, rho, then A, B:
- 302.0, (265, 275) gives -0.24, -0.30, 0.05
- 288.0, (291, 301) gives -0.15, -0.01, -0.14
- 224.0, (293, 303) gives -0.08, 0.09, -0.18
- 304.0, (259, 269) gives -0.12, -0.25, 0.13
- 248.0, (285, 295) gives 0.15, 0.19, -0.04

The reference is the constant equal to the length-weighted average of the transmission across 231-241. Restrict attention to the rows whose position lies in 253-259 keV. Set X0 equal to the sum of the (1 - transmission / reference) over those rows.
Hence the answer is 1.1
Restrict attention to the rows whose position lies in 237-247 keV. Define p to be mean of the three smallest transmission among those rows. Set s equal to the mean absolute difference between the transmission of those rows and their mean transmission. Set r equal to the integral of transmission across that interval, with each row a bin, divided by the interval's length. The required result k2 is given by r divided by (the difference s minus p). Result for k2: -1.08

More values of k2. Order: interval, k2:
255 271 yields -1.38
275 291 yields -1.07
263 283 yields -1.12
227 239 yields -1.07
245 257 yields -1.41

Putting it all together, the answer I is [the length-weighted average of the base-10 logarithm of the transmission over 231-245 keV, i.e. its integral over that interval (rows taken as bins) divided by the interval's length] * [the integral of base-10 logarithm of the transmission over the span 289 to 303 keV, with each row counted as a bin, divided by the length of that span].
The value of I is 0.015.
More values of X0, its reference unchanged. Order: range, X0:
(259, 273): 0.8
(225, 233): 0.3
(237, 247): 0.1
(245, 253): 1.1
